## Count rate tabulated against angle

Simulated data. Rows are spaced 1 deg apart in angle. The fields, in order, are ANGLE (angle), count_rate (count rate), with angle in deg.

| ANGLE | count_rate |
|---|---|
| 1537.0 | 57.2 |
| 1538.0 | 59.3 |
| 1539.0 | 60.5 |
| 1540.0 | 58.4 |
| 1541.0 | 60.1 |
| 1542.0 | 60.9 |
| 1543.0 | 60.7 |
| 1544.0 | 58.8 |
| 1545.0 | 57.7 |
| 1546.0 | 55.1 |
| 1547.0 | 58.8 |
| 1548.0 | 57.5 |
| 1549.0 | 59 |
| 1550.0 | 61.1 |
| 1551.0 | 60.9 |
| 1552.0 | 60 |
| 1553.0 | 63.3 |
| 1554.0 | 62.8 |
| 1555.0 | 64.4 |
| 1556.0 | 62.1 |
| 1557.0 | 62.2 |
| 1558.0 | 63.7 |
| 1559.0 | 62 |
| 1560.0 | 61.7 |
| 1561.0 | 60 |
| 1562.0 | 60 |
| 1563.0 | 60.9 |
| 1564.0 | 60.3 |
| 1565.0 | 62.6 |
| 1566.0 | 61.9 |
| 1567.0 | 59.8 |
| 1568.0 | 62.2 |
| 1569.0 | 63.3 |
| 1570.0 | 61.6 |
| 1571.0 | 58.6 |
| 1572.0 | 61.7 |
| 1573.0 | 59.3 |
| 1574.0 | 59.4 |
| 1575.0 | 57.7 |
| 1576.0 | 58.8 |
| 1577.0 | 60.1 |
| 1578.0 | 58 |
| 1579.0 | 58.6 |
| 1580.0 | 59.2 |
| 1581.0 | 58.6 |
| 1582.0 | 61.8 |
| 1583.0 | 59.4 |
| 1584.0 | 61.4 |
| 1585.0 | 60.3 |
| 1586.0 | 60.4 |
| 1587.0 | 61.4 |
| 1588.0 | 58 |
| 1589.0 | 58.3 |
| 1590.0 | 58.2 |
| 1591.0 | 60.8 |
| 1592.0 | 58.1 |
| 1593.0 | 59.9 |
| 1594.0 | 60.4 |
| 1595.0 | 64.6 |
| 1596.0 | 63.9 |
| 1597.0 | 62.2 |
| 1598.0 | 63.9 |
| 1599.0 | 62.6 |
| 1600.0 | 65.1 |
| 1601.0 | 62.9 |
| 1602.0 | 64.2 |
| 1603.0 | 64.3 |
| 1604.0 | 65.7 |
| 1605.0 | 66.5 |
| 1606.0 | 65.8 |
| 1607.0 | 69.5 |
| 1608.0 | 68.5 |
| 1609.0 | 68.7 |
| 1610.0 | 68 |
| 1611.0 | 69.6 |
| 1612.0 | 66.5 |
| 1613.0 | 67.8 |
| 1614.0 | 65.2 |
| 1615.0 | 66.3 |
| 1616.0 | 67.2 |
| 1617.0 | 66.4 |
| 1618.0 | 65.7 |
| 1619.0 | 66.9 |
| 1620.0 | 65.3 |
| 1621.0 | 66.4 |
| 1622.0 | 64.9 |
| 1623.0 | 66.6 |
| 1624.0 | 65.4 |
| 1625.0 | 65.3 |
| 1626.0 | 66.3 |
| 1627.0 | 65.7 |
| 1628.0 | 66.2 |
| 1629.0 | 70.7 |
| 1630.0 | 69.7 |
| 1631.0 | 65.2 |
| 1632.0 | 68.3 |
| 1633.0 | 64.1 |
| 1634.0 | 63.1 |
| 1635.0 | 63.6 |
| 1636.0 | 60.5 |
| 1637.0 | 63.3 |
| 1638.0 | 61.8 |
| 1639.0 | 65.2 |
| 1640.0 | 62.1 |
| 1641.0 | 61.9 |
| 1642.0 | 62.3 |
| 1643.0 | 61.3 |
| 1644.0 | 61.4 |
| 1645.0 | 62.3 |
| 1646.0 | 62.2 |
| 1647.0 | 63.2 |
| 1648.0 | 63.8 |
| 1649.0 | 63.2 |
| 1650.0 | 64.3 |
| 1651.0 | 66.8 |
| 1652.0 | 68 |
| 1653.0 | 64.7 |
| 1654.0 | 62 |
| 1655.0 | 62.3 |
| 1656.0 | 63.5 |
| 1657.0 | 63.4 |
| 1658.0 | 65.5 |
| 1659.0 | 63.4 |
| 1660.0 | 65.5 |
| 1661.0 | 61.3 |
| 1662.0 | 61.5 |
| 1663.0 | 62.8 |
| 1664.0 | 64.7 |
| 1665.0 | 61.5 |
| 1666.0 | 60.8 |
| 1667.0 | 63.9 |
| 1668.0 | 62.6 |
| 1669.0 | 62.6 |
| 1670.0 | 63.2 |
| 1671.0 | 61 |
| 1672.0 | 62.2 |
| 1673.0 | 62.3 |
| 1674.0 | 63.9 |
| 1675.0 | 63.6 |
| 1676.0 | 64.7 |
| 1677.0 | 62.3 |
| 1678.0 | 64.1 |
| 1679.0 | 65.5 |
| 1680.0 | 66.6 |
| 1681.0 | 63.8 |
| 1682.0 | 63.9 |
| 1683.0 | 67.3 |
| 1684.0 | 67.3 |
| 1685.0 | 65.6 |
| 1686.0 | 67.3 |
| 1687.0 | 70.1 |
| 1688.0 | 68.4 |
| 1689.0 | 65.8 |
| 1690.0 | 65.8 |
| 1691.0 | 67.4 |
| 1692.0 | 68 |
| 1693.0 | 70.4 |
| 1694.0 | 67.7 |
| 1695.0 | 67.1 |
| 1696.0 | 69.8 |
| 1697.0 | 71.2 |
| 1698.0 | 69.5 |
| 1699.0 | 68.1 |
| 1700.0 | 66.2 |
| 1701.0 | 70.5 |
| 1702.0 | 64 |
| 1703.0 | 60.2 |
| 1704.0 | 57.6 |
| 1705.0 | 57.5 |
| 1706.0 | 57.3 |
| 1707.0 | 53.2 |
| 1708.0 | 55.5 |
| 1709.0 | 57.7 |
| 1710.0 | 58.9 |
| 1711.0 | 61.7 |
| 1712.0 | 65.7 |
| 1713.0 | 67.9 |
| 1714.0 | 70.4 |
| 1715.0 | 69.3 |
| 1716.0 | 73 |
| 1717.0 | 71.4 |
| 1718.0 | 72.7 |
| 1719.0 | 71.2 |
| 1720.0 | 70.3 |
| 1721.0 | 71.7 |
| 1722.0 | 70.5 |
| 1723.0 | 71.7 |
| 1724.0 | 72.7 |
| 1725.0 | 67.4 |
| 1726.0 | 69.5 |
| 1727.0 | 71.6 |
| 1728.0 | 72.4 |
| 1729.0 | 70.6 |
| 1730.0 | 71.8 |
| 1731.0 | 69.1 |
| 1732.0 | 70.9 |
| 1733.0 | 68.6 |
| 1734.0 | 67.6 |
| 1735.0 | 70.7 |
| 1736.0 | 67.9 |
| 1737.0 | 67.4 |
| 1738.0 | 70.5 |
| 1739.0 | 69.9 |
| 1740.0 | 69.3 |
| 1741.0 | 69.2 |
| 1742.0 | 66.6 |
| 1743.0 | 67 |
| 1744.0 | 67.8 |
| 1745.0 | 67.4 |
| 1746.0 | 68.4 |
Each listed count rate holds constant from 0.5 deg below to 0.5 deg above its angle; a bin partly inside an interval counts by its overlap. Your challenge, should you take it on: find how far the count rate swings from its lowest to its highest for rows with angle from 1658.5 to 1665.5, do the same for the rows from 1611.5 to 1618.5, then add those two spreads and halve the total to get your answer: 3.40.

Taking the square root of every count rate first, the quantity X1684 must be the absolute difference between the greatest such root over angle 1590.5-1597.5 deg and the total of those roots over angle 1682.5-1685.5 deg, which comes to 16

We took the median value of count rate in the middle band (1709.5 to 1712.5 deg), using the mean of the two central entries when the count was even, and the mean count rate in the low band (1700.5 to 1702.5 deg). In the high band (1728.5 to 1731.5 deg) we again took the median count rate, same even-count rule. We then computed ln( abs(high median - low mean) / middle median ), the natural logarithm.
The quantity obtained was -2.9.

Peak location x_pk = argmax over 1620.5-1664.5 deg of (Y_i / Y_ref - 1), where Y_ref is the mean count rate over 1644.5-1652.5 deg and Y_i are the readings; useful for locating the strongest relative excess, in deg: 1629.0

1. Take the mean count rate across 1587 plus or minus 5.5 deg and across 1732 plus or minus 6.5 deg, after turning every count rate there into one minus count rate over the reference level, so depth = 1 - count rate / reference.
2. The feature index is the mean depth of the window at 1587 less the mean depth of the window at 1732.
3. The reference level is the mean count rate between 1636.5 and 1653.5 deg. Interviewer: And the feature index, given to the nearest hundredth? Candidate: 0.16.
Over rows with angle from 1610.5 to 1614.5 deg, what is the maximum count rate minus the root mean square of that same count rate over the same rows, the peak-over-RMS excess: 2.3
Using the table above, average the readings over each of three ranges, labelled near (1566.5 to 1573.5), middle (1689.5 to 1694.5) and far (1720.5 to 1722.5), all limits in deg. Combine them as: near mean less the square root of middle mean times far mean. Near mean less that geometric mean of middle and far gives -8.5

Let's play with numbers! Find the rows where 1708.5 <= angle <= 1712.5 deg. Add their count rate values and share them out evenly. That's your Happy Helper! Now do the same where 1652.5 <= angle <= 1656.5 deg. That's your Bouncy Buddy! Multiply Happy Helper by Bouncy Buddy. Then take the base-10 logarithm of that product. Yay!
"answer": 3.59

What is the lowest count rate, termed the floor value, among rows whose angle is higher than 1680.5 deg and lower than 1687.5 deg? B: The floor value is 63.8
